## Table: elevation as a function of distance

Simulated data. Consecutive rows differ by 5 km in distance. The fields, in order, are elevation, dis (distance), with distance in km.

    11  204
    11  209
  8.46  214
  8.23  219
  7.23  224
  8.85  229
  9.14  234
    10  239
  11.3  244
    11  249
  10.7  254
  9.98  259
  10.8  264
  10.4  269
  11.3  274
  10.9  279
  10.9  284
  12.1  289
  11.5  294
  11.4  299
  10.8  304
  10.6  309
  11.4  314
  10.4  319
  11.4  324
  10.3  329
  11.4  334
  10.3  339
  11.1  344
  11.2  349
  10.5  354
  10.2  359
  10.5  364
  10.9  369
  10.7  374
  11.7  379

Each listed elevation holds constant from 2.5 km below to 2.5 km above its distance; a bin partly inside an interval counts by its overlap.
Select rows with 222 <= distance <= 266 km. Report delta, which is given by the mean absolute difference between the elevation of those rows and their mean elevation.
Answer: 0.988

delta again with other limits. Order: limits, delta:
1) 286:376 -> 0.453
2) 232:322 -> 0.499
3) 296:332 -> 0.429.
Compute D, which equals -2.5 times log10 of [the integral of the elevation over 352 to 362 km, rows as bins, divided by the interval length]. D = -2.54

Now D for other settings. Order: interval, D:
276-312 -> -2.62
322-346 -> -2.59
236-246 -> -2.56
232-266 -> -2.55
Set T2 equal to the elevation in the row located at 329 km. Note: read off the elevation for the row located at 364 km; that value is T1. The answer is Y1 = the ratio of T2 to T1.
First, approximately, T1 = 10.5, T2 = 10.3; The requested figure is 0.98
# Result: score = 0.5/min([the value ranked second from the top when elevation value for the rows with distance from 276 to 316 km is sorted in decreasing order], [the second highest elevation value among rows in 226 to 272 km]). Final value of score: 0.0455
